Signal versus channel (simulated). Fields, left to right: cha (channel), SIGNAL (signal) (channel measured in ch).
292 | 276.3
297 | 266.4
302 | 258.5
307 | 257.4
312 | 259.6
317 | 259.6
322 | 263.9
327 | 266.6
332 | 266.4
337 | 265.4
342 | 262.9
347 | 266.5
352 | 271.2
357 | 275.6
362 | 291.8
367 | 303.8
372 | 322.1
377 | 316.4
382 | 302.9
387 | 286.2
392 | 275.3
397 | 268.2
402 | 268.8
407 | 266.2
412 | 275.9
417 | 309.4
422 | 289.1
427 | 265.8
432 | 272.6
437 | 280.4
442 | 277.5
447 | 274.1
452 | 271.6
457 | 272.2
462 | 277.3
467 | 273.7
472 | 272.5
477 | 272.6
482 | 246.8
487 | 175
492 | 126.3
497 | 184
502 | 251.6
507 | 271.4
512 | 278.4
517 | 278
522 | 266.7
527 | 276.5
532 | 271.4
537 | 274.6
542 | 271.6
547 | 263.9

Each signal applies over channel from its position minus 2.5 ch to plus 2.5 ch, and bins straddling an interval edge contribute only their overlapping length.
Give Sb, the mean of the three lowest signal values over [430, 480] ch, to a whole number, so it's 272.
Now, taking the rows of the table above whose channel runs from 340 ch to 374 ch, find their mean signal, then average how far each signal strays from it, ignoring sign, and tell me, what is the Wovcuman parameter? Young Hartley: 18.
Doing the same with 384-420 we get 11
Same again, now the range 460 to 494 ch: 48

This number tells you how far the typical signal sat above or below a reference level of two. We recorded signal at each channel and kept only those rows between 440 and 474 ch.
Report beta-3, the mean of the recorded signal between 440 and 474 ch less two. 272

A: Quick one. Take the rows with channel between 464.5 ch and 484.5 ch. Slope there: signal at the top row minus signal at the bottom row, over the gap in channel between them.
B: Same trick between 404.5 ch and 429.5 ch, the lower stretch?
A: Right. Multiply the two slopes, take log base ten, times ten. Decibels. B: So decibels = -14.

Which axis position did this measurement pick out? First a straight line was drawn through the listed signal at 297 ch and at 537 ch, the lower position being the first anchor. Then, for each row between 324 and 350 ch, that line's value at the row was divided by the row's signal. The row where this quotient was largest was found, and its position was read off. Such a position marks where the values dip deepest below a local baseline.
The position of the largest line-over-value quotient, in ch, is 342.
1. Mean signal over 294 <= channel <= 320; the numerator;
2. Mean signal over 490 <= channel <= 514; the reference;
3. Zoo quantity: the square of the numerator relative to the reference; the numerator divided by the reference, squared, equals 1.4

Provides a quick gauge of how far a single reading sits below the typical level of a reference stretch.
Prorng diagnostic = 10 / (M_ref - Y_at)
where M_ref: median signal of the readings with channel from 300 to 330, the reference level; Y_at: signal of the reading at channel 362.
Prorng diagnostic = -0.31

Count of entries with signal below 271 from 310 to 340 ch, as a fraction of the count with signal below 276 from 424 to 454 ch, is 1.5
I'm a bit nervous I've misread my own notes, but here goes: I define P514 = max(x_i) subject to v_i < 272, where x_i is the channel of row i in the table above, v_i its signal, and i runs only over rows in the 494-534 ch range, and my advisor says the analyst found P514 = 532 ch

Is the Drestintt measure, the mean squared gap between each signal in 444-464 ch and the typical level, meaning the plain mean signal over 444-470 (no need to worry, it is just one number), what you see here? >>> 5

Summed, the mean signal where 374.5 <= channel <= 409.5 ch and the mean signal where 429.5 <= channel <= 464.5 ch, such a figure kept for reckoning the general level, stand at 559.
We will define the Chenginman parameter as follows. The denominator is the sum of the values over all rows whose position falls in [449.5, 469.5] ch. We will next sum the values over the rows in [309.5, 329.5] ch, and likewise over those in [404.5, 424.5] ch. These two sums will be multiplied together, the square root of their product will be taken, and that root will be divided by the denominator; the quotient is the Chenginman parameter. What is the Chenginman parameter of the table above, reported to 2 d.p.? 1.00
